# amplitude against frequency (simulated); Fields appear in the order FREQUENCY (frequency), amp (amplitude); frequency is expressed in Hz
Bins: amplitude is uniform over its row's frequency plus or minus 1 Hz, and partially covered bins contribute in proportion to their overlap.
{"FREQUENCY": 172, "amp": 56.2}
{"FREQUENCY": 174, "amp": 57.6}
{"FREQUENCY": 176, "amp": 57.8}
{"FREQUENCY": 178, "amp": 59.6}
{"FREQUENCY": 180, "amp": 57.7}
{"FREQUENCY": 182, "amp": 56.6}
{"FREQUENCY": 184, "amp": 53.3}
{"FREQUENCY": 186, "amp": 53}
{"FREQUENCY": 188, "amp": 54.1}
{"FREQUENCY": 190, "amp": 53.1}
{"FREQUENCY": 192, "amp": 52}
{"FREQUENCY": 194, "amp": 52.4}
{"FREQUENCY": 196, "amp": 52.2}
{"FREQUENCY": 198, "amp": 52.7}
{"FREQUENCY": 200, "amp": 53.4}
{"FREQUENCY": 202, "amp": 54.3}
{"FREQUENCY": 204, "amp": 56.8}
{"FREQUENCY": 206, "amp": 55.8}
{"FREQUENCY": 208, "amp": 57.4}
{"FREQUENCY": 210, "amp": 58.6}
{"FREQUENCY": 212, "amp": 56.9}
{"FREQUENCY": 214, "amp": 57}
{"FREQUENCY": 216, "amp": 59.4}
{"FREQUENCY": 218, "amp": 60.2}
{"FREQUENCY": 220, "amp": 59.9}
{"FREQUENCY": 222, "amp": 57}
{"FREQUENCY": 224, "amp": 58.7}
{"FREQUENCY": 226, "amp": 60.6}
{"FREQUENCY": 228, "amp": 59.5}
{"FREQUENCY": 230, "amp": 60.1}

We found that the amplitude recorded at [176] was 57.8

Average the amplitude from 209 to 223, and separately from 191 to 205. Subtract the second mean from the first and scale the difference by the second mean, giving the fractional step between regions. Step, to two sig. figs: 0.094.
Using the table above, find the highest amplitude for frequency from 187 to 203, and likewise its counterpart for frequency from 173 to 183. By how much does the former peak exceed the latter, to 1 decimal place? -5.3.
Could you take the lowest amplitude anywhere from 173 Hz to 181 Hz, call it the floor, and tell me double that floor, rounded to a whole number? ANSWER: 115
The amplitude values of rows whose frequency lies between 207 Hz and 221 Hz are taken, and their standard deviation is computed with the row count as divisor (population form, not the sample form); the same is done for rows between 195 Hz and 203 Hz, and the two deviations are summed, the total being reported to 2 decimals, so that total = 2.08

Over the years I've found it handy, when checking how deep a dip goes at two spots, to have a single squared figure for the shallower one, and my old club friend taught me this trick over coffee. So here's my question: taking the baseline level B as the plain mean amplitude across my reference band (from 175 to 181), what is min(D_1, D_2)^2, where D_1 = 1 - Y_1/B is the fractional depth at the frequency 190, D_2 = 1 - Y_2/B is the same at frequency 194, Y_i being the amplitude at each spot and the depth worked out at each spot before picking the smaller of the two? 0.0081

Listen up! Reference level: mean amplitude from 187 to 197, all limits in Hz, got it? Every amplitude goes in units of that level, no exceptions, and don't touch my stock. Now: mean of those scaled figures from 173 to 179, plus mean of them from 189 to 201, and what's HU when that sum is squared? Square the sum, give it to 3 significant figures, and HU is 4.42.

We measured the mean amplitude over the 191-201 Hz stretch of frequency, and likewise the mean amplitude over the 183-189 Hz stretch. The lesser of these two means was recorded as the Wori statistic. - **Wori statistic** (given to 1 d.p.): 52.5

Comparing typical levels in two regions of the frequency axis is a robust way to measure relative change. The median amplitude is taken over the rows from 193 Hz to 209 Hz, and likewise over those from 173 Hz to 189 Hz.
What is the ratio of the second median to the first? 1.06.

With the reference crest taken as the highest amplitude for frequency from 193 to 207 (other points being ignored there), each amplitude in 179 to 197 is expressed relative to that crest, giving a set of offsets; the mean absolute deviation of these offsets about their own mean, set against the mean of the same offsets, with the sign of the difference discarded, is 4.5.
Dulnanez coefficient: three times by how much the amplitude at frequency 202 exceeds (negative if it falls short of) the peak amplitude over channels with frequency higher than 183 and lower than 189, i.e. 1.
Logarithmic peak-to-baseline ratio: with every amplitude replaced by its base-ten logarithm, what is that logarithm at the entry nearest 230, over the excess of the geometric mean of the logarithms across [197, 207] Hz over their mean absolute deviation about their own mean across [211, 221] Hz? 1.03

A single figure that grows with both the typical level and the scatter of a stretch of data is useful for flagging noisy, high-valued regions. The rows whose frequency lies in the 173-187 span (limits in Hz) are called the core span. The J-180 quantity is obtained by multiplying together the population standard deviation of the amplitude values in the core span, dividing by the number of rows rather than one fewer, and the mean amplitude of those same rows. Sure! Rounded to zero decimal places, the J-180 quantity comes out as 129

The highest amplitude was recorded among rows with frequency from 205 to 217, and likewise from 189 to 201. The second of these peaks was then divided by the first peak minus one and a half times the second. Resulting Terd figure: -2.6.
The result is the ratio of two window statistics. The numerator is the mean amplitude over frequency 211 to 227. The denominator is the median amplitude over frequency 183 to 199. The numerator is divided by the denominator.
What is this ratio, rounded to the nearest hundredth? 1.11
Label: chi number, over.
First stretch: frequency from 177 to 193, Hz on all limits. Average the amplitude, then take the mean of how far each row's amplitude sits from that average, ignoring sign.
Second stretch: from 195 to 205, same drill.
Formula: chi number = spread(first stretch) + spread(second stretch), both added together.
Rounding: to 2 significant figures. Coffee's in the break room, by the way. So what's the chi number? 3.6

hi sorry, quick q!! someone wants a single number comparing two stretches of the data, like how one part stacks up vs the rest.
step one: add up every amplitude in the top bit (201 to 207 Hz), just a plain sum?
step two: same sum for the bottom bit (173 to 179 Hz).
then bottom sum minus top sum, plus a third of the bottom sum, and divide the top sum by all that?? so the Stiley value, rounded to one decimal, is 2.5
